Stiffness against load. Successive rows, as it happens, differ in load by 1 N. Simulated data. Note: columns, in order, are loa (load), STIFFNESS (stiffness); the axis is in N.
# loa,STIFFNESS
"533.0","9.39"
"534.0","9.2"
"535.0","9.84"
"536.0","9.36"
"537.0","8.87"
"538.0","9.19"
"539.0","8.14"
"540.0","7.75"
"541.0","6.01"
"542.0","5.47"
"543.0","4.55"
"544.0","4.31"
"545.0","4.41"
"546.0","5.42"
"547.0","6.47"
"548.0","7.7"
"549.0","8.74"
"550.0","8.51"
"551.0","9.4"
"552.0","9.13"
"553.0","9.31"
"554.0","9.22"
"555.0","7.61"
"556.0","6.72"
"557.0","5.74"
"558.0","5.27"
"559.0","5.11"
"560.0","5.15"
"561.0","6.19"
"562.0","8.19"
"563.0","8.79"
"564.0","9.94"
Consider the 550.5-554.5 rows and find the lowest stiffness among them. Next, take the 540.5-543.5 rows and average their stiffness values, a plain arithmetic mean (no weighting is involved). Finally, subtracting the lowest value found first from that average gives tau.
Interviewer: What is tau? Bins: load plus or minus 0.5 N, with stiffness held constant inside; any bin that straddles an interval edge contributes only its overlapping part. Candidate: -3.8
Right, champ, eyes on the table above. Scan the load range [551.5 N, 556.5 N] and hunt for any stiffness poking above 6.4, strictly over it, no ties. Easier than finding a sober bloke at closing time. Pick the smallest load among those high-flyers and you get 552.0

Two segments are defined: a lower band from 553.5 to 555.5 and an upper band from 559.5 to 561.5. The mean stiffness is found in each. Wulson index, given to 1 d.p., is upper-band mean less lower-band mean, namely -2.7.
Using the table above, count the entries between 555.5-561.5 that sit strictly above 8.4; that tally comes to 0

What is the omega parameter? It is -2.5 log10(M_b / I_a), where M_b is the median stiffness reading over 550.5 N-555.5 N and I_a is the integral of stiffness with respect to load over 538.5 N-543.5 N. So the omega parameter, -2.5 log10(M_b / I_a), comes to 1.3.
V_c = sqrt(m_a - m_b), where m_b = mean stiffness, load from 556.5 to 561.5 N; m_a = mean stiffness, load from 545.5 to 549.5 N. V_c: 1.26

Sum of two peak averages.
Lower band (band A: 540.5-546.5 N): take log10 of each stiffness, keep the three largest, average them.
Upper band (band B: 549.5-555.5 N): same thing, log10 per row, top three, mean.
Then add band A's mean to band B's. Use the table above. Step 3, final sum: 1.72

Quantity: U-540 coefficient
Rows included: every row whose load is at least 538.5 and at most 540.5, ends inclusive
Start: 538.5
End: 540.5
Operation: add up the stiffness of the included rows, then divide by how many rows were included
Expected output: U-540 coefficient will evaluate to 7.9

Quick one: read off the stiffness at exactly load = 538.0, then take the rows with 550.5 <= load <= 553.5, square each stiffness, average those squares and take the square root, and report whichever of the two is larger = 9.3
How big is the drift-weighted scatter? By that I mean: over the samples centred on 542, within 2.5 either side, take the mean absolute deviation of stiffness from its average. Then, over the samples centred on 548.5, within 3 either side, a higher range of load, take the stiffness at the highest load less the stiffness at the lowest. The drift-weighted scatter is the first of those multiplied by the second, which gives 4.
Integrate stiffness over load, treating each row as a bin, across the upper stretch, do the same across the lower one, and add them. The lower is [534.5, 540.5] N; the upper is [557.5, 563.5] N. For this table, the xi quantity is 92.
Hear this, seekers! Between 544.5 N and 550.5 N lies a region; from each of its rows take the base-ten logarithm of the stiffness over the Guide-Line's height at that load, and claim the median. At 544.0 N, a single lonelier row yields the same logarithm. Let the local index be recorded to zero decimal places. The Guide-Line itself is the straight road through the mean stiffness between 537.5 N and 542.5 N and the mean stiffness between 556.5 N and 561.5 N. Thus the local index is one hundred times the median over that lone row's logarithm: -14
